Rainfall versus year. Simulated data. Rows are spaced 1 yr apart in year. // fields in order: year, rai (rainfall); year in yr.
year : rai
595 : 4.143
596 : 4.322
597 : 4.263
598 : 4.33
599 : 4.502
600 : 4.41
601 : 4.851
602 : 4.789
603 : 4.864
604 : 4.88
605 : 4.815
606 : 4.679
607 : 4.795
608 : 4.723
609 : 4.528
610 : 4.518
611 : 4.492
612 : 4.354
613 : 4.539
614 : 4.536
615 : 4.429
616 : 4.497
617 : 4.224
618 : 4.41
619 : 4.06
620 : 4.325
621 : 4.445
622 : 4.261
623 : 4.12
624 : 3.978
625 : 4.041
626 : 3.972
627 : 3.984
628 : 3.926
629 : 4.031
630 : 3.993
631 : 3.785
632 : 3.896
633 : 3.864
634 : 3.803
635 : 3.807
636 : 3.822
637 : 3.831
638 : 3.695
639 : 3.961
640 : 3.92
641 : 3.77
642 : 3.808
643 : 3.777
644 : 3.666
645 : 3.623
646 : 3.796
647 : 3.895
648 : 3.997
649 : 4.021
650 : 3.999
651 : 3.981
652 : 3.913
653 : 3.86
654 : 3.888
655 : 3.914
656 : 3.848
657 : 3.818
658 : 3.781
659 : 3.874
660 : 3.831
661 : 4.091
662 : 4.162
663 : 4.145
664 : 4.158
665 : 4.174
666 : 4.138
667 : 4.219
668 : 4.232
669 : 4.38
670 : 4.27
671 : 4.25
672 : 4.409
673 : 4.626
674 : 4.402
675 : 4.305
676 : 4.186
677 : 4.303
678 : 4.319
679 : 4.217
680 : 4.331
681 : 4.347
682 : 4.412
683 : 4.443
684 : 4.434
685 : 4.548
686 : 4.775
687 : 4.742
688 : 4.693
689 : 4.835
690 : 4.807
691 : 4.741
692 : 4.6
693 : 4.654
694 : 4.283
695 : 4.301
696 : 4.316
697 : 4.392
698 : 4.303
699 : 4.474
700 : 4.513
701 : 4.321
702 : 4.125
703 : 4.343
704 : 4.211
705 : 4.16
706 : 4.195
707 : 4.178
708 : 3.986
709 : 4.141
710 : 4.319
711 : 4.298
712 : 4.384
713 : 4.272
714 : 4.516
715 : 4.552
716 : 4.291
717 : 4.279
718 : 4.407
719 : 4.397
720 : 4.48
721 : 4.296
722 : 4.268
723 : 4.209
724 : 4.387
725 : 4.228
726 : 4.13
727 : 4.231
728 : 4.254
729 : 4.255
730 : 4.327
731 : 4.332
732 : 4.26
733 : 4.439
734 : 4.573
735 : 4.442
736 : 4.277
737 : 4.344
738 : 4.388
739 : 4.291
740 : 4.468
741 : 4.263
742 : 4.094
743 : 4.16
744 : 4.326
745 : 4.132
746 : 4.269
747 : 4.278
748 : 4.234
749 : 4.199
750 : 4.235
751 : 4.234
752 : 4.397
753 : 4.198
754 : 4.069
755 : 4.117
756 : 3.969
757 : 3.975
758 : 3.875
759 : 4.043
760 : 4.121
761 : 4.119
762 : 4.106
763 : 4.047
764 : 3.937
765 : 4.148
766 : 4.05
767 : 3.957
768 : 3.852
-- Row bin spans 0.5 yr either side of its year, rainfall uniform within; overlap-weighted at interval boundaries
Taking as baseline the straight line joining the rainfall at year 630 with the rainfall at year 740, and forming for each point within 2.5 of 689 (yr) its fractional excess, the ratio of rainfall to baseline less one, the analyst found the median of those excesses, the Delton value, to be 0.12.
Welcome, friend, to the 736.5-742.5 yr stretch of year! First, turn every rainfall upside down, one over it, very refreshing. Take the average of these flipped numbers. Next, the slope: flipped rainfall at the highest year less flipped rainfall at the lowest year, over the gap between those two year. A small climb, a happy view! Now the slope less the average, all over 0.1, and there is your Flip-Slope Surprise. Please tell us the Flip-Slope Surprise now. -2.29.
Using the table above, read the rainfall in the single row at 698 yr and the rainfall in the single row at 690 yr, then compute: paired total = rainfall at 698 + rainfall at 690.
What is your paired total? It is 9.11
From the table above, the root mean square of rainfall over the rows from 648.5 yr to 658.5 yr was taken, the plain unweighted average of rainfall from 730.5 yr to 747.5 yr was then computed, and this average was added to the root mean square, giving 8.2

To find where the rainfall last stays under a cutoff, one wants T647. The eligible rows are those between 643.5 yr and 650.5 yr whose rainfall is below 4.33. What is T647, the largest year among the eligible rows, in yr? 650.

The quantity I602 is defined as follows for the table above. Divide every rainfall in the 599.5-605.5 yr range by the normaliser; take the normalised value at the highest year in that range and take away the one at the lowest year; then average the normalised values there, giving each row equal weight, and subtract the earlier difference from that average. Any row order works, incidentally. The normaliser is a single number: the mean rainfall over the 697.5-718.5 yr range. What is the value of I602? 1.02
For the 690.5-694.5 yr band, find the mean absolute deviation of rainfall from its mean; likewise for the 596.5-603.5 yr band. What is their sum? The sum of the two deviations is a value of 0.37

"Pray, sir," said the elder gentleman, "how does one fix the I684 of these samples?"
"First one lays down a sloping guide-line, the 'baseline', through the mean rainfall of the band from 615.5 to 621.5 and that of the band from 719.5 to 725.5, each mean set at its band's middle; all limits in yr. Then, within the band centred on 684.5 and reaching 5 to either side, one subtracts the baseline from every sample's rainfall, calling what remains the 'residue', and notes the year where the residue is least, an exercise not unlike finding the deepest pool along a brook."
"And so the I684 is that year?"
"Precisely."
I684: 680 yr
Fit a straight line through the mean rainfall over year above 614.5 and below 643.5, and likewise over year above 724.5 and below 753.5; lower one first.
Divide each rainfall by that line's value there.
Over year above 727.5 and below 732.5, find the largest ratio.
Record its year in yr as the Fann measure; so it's 731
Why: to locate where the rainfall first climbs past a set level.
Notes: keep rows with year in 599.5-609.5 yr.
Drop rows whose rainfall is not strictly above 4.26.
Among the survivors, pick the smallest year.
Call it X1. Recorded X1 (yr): 600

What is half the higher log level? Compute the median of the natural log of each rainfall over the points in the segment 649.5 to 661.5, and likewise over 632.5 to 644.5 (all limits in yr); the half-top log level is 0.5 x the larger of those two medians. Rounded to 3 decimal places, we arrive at 0.678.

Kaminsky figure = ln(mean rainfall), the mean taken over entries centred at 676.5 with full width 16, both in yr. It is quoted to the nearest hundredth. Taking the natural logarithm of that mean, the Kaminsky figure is 1.47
